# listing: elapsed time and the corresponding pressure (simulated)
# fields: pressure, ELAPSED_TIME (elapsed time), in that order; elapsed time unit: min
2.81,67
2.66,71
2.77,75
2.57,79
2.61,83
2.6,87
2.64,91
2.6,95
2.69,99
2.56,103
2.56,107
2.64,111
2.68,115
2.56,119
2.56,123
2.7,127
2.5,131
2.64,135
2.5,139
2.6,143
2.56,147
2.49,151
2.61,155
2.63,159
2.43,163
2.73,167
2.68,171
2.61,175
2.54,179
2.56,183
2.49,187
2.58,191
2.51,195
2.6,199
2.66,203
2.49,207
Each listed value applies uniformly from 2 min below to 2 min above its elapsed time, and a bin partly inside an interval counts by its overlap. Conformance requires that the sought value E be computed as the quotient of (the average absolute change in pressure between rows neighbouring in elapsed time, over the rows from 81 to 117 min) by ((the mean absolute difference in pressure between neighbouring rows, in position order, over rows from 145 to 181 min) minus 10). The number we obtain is -0.0054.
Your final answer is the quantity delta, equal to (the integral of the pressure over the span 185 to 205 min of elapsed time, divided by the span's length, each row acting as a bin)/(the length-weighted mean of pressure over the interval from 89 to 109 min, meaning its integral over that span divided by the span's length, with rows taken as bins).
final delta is 0.98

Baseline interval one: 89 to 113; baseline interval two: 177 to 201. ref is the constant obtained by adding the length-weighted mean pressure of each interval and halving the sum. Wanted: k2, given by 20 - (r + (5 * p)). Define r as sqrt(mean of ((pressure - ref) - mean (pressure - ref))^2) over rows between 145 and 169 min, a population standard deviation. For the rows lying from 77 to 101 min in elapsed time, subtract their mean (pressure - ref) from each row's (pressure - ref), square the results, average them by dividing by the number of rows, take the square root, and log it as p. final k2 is 19.7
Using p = 0.04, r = 0.097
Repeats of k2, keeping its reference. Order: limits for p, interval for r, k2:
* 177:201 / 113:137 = 19.7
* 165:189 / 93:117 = 19.5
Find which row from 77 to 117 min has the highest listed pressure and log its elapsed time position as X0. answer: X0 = 99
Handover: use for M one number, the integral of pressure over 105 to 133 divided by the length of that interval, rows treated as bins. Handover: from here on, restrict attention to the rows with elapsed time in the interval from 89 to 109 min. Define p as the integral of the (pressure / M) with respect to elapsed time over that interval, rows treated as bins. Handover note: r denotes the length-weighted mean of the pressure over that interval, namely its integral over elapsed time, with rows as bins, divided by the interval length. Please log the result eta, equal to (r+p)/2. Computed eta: 11.3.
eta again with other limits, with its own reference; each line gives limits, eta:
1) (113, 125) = 7.3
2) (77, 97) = 11.3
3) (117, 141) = 13.2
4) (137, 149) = 7.2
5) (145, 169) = 13.2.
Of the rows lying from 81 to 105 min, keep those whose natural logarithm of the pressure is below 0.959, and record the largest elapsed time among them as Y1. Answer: 103 min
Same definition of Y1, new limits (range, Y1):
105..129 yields 123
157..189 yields 187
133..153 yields 151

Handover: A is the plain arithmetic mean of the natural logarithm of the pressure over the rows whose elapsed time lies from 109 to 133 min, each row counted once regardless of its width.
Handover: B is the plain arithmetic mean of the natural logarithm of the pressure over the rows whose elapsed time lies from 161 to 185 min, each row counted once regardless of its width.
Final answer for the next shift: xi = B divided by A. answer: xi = 0.99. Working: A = 0.958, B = 0.952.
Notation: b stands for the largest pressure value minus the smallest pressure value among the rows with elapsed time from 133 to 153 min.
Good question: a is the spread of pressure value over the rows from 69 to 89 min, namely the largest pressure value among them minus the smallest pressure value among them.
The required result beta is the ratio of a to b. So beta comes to 1.3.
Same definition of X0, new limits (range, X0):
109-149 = 127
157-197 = 167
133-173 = 167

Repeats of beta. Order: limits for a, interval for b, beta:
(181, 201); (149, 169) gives 0.4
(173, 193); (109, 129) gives 0.9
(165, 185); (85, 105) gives 1.5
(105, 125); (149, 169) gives 0.4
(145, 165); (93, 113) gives 1.5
